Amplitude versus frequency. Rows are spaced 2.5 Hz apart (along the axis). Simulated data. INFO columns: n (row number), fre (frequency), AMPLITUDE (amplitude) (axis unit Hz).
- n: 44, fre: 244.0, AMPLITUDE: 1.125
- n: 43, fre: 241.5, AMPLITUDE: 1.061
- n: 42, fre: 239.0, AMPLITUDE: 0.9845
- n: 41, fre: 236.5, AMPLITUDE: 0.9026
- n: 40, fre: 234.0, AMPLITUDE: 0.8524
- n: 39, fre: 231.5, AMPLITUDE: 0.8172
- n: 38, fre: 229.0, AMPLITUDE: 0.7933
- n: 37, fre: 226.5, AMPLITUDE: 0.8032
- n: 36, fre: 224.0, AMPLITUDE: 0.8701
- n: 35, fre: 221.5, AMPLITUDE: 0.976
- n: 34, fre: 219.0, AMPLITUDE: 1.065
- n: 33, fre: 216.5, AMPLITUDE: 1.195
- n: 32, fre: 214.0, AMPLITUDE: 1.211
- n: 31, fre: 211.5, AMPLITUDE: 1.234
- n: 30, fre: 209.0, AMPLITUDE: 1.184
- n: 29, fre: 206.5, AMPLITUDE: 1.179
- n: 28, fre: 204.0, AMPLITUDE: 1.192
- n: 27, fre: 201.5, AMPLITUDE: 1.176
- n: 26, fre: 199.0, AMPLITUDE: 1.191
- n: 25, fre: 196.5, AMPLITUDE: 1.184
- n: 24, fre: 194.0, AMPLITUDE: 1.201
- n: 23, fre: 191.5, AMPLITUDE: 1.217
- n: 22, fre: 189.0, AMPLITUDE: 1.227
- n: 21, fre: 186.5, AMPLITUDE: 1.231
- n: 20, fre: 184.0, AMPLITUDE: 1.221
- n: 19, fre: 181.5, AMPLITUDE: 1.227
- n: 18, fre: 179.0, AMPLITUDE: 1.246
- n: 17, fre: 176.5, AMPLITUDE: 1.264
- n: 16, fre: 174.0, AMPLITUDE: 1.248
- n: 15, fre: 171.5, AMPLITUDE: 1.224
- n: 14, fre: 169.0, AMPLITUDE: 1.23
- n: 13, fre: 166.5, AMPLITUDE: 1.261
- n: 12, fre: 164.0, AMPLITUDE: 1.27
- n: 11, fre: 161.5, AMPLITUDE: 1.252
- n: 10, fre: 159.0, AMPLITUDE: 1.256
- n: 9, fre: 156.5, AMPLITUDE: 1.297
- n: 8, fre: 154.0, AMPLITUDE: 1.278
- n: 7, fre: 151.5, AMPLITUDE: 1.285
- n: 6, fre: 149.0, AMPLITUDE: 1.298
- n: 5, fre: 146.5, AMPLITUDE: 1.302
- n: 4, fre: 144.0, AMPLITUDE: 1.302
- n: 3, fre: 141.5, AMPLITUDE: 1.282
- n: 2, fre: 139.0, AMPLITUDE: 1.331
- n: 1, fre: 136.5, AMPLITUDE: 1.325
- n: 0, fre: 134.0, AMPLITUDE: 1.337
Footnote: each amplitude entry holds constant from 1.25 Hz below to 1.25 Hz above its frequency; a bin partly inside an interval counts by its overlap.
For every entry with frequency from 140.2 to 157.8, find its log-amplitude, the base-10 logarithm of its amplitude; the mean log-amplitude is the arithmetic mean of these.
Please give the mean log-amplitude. 0.11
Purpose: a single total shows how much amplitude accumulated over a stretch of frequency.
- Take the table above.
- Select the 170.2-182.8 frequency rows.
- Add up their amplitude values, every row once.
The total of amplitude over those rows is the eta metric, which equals 6.21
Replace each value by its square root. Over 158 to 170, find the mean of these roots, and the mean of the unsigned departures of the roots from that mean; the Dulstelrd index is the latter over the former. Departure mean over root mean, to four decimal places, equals 0.0041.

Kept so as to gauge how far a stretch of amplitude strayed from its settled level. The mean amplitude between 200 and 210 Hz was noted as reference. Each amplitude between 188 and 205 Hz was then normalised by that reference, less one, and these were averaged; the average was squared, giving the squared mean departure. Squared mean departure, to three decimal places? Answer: 0.000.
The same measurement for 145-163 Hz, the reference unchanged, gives 0.007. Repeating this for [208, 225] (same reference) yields 0.004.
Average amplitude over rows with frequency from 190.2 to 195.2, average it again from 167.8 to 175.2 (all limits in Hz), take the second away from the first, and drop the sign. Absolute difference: 0.025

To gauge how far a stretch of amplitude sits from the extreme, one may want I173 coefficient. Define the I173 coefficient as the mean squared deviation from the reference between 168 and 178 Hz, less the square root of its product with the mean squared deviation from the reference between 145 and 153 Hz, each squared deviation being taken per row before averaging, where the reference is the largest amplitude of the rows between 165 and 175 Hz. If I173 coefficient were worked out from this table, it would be -0.0002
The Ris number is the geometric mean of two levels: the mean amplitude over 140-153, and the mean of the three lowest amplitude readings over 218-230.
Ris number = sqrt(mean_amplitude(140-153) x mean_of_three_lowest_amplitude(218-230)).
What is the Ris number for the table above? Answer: 1.03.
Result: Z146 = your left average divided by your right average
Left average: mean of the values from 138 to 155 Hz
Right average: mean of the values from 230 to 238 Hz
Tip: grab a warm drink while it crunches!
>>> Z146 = 1.51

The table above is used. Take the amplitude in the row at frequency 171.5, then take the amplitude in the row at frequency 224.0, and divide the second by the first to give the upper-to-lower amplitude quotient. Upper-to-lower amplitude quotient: 0.711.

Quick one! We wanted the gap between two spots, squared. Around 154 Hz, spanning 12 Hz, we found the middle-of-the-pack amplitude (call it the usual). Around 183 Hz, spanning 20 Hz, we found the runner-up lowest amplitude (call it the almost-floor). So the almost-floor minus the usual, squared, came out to 0.00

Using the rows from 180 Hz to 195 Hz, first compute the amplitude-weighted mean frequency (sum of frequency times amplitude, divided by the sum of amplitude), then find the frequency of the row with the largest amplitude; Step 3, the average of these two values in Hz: 187.1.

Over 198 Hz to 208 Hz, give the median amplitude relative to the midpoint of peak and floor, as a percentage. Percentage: 100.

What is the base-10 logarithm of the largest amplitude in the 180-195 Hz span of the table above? 0.090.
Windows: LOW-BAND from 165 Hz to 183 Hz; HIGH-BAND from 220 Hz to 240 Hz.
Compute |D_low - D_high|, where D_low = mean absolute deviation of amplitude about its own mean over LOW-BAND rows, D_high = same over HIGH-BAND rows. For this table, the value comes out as 0.046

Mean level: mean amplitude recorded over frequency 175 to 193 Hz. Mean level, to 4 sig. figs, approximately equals 1.233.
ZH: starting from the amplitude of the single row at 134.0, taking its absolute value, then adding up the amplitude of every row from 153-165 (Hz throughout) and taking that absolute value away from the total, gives 5.02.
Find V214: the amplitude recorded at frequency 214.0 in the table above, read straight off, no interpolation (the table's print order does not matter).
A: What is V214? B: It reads 1.211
